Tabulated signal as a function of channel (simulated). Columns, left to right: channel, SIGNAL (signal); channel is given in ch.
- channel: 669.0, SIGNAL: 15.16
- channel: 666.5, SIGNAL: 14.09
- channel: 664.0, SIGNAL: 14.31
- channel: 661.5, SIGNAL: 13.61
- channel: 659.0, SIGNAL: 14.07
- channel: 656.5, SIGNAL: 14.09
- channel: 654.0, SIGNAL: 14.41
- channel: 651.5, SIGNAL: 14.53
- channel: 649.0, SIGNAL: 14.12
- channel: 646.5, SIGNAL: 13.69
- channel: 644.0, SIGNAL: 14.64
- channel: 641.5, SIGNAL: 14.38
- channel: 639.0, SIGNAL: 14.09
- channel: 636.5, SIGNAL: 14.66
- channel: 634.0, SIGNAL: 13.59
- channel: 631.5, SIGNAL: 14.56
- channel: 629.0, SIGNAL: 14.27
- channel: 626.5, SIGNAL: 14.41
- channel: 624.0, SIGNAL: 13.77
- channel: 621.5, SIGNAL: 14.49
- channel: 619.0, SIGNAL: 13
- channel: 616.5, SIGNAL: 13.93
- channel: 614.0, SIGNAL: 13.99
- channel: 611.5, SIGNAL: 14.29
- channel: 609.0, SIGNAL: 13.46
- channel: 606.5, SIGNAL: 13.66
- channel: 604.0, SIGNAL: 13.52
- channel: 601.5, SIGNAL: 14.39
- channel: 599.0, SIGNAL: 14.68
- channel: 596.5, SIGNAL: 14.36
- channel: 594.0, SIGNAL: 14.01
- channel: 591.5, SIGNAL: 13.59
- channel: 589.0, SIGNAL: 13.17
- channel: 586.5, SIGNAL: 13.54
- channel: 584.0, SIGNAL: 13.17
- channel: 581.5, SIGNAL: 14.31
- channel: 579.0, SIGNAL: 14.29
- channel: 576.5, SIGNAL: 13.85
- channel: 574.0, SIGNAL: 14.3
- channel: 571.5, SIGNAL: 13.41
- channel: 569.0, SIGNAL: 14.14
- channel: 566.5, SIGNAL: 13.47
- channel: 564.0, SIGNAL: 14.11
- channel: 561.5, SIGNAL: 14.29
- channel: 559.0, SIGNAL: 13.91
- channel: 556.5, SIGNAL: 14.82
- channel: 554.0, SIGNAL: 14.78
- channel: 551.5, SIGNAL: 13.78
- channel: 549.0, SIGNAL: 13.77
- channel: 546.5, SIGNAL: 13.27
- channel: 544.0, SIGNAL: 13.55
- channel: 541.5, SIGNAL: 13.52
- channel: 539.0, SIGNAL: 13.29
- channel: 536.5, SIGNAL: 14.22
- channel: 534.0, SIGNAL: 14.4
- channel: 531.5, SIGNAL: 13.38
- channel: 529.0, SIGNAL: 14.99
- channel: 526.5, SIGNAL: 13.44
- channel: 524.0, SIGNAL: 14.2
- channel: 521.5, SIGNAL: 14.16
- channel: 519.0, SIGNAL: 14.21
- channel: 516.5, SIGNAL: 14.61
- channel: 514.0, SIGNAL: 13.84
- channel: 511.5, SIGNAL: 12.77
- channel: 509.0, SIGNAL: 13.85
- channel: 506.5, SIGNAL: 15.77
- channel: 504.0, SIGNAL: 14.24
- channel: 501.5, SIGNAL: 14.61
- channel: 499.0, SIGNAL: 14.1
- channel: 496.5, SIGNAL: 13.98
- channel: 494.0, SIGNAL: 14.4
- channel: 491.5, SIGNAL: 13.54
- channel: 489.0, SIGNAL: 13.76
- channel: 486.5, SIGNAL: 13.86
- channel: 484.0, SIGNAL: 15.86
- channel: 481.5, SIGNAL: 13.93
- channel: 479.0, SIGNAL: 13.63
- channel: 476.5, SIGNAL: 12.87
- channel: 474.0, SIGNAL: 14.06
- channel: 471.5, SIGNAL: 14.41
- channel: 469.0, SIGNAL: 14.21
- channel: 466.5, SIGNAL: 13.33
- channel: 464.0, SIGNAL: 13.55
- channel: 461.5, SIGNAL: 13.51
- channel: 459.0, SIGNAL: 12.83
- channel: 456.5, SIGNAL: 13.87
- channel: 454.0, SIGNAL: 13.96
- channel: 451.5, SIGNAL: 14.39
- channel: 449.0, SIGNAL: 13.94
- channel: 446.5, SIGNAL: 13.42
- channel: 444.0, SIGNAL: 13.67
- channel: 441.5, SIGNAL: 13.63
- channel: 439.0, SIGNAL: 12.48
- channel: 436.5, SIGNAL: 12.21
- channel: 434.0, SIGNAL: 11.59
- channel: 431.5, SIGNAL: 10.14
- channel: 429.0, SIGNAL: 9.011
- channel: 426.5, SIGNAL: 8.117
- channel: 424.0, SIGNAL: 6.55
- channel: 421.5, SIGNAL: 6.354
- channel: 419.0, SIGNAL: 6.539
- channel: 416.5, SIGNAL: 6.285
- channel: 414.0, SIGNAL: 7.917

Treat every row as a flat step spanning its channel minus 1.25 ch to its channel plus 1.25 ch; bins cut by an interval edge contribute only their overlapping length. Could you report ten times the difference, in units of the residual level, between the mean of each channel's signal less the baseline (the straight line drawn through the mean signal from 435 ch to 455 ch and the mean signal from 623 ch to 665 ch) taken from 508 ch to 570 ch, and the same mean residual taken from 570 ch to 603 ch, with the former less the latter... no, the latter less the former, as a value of -2.0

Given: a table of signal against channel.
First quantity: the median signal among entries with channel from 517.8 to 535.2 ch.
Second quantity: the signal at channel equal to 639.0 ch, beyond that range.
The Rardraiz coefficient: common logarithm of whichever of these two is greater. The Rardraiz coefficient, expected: 1.15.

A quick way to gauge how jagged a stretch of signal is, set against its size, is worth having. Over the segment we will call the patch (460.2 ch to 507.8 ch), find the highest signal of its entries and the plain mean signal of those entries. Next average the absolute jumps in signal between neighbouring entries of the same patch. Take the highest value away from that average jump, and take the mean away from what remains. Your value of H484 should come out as -29.3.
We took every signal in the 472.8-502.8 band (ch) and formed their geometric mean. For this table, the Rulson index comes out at 14.0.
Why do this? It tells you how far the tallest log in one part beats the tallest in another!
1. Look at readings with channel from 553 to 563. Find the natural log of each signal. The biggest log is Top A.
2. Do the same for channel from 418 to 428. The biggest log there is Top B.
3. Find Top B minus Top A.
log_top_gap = -0.6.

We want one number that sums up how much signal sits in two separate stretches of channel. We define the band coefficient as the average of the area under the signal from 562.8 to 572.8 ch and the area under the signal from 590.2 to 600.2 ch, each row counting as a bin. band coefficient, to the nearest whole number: 140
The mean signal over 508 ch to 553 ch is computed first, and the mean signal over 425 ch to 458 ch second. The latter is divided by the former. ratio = 0.89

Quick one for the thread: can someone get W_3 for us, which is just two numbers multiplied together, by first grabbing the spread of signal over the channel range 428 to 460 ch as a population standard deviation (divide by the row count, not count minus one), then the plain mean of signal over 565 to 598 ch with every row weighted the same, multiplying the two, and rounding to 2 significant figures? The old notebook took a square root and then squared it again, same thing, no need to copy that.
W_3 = 21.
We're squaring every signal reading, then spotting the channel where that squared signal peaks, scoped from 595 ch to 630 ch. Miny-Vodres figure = 599.0 ch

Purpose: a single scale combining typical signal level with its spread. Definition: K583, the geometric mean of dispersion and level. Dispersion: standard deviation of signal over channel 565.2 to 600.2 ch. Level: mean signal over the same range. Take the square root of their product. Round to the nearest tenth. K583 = 2.6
